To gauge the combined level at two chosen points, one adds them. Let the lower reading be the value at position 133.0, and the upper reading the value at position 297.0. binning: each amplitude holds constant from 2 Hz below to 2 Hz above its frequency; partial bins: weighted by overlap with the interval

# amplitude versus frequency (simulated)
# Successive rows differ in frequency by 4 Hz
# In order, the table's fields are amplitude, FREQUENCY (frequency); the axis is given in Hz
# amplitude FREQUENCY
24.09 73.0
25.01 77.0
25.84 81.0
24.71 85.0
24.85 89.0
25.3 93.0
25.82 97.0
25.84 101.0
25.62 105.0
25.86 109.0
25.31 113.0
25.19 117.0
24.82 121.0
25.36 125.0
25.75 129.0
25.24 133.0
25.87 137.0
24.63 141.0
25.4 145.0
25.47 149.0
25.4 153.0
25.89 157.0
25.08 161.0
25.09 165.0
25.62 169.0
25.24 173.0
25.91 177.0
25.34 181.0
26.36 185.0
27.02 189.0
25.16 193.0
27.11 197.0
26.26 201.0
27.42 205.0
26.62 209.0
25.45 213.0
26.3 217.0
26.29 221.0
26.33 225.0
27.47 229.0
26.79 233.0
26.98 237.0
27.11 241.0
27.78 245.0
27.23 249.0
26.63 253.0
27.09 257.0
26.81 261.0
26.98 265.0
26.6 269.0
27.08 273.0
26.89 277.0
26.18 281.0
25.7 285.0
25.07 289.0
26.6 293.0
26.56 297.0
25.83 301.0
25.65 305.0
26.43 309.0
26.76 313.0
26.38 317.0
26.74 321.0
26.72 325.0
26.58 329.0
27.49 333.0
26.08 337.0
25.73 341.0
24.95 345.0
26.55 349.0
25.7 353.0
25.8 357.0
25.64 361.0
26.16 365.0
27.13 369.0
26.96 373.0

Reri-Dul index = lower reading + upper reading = 51.8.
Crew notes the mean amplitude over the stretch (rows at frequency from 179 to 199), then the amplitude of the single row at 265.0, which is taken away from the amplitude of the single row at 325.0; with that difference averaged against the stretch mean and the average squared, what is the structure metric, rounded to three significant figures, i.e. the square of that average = 168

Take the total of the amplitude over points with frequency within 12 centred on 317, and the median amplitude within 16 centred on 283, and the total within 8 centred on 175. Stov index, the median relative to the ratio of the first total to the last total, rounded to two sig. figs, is 17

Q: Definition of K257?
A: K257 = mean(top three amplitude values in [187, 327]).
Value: 27.6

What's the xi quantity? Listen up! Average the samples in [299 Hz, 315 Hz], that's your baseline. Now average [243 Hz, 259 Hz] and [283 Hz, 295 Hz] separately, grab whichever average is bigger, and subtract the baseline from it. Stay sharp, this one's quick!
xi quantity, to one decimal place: 1.0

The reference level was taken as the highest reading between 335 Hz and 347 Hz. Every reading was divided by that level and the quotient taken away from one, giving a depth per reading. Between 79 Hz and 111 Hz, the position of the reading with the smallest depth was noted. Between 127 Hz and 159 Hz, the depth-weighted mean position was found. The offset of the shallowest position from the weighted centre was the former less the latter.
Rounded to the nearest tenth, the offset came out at -33.5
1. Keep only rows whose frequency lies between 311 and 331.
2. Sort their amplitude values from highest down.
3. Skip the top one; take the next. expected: 26.74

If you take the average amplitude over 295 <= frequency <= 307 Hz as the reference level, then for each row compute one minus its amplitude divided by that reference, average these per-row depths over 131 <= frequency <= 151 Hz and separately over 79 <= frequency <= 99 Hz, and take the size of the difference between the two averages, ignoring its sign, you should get 0.00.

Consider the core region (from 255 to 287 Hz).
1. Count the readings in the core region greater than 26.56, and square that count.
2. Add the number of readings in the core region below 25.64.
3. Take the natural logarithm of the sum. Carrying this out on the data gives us 3.6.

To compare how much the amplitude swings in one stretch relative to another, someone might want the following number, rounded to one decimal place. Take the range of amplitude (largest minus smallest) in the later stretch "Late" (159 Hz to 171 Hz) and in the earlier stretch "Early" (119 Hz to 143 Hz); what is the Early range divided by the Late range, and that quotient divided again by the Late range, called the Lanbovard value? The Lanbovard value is 4.3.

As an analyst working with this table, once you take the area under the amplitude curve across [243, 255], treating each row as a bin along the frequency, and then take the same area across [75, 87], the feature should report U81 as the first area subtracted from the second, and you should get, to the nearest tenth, -24.3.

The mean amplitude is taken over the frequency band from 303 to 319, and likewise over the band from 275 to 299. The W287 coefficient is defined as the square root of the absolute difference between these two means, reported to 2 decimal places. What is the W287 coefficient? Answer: 0.37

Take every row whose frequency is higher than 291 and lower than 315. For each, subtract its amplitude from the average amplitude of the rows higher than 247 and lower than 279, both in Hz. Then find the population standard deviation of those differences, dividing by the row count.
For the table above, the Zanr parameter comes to 0.41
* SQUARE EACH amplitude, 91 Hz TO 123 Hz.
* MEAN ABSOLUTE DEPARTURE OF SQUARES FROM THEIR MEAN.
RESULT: 16.0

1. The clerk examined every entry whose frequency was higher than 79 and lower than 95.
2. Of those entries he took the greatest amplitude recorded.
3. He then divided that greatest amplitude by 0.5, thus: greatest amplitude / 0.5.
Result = 51.7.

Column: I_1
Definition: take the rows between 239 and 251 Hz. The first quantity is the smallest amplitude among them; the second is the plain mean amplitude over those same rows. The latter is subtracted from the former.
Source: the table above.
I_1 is -0.26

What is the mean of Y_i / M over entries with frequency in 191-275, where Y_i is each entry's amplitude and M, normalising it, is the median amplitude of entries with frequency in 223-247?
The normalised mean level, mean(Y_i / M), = 0.989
